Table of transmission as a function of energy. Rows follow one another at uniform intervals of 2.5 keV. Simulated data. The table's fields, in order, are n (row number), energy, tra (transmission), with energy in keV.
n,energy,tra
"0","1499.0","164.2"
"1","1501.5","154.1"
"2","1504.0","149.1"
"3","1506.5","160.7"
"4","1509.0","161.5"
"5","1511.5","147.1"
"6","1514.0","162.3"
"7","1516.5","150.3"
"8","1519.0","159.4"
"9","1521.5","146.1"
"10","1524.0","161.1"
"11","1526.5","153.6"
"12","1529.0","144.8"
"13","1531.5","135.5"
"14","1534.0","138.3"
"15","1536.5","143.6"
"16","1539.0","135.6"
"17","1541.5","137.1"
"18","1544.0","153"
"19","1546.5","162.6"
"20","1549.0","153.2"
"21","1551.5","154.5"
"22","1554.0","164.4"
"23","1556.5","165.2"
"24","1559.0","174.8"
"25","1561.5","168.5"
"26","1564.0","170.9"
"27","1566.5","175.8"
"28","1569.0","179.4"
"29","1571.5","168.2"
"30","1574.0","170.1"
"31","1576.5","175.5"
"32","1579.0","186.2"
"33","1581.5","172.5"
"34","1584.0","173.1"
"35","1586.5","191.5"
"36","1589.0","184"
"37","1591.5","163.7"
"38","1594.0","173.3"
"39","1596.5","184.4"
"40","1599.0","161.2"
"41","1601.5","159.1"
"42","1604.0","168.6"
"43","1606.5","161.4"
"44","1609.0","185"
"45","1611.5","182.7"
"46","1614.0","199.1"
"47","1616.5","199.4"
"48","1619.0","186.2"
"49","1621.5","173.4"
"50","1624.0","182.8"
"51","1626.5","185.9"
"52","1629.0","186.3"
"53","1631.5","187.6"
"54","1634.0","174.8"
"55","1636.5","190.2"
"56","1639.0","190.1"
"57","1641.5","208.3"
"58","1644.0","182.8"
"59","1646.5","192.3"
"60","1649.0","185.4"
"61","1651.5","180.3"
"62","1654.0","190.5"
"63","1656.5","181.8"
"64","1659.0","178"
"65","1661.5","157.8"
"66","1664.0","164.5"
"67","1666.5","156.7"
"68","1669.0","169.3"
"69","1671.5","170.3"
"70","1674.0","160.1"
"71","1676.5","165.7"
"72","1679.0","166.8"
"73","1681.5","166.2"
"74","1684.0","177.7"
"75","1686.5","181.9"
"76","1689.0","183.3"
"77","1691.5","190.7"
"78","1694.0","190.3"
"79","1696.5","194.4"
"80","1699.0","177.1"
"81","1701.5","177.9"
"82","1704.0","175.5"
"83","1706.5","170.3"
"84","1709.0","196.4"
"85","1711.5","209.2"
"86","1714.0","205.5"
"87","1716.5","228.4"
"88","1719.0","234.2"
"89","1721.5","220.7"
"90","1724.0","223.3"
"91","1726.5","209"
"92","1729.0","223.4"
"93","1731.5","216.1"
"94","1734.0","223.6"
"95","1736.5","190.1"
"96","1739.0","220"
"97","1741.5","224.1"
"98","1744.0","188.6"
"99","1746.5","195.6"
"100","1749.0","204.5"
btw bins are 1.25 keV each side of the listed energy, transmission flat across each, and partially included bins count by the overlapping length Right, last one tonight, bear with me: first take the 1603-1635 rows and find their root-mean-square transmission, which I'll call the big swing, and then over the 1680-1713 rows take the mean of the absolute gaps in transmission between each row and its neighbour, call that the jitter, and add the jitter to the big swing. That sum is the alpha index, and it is 191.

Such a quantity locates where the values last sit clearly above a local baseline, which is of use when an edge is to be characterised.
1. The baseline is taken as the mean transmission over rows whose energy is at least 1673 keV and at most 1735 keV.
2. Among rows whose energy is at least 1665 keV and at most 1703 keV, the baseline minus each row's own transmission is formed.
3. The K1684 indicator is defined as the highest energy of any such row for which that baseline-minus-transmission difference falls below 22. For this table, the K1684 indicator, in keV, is 1701.5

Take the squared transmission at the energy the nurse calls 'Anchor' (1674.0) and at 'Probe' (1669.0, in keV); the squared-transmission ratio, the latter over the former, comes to 1.12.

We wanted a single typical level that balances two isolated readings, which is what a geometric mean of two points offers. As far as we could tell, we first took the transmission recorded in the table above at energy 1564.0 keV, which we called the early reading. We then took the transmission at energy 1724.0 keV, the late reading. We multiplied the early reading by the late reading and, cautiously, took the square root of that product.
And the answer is 195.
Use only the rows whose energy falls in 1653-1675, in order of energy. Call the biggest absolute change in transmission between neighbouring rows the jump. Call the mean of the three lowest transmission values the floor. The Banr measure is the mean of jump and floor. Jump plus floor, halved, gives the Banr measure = 89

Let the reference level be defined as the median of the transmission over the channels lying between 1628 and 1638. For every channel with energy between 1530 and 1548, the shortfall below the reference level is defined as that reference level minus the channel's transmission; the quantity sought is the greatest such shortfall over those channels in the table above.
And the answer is 51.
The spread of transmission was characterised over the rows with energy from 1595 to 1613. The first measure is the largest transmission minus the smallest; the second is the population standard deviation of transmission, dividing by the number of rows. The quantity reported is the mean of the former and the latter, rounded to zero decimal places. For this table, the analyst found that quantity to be 18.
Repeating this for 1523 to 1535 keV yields 18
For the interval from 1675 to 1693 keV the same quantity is 17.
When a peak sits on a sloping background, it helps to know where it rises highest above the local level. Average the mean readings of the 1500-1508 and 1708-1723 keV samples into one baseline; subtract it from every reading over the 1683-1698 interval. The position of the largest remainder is 1696.5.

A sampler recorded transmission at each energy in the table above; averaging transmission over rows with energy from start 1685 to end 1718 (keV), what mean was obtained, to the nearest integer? 191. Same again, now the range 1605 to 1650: 186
